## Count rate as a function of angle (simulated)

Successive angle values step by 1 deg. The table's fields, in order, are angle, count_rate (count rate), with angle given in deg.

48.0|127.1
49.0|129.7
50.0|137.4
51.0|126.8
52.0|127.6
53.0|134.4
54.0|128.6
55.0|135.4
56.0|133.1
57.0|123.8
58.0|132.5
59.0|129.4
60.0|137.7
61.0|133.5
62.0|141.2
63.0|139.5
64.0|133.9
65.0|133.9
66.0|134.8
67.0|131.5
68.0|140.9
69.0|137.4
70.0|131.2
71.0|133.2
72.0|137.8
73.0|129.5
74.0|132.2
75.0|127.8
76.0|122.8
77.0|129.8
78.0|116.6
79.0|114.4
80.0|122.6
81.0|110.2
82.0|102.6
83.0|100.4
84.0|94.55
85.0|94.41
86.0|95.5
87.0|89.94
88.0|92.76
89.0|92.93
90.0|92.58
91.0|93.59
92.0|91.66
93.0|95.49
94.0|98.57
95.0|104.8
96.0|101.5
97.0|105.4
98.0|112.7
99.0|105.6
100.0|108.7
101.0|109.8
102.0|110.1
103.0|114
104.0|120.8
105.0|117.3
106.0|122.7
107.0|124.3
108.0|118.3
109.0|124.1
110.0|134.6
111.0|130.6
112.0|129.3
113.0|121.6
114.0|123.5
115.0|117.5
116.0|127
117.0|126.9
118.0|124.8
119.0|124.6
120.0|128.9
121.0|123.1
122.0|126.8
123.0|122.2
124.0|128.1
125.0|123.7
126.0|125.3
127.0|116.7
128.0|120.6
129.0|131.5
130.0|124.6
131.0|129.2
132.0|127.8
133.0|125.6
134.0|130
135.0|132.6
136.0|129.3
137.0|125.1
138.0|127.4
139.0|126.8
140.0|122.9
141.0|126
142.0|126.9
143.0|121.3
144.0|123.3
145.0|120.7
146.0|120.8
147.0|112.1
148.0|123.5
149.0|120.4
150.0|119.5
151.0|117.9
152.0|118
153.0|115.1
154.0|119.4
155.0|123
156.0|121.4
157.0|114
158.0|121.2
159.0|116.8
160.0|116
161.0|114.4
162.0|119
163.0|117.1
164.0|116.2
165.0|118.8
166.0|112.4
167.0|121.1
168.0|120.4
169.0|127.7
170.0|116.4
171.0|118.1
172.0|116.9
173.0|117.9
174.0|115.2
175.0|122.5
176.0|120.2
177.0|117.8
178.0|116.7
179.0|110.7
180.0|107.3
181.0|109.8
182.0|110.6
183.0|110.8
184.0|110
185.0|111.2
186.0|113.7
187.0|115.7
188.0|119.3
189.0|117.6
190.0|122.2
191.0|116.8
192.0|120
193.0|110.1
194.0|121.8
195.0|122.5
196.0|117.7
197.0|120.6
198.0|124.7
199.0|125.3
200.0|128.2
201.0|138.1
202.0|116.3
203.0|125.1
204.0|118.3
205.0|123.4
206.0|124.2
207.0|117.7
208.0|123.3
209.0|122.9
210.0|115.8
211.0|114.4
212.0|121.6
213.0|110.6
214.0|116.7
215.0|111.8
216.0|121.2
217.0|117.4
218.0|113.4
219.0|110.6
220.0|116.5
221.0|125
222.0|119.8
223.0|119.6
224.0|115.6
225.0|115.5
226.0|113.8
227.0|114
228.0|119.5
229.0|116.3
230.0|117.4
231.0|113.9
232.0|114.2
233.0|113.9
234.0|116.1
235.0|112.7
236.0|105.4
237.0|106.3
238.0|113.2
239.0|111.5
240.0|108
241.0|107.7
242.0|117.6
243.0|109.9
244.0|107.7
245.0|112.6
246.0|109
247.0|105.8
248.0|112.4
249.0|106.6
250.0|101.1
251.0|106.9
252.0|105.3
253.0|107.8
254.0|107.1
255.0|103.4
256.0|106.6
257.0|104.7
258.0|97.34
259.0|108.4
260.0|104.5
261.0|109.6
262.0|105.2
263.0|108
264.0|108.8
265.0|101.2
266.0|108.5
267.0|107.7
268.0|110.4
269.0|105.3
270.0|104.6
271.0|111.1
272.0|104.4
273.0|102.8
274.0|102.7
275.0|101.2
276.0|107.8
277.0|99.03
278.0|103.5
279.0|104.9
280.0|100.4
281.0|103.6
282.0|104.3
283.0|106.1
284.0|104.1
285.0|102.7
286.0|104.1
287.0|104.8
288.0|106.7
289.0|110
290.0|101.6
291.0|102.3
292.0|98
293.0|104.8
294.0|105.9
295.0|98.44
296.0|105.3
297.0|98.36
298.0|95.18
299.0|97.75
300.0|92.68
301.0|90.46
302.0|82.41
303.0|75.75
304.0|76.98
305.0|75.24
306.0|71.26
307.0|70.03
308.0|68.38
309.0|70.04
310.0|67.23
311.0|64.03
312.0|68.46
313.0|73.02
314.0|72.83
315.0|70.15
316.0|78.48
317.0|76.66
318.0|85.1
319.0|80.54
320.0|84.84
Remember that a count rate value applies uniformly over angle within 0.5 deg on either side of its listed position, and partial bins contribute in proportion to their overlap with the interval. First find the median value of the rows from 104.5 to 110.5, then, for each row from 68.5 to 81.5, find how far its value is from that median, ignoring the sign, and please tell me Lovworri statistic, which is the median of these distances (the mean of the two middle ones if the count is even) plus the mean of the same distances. 16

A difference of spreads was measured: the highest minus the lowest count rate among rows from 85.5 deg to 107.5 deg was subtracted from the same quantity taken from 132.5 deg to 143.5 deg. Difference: -23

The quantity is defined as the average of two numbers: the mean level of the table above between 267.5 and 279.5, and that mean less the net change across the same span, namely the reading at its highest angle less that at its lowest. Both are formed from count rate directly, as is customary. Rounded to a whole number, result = 108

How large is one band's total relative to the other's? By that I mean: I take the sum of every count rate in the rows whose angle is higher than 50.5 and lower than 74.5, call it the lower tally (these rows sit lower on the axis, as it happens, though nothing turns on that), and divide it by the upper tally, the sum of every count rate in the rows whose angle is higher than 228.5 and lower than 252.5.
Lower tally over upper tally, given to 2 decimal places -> 1.21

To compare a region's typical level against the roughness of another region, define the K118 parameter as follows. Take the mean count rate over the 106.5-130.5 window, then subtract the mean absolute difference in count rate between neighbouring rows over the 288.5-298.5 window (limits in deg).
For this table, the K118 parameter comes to 120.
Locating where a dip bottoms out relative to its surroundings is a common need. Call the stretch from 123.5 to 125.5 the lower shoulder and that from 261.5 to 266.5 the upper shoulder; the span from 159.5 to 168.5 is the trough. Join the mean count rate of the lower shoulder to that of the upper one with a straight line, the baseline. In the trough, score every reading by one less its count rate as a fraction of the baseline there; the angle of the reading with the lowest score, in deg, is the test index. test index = 167.0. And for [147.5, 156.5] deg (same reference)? 155.0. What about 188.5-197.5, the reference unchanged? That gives 195.0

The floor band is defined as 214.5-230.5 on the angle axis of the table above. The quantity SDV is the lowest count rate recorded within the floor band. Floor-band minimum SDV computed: 110.6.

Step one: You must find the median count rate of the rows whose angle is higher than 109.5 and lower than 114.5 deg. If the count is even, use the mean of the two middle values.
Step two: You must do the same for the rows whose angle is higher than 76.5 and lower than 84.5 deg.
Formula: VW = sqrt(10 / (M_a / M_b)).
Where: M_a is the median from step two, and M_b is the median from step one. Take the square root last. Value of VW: 3.39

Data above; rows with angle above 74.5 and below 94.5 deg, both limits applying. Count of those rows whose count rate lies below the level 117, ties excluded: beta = 16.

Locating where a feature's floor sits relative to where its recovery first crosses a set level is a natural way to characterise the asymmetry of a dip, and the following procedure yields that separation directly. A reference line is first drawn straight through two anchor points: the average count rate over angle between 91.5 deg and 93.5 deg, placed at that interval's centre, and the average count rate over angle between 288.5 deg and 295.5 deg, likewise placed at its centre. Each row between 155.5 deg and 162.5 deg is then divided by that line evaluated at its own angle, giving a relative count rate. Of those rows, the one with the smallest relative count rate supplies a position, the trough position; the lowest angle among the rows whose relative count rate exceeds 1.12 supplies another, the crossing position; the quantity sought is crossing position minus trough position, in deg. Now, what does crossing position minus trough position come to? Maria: -1 deg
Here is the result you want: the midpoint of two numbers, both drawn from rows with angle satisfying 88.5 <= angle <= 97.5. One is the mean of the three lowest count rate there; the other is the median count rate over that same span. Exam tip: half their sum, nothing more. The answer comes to 94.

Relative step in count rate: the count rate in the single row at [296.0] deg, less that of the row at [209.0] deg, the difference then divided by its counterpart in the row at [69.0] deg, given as -0.13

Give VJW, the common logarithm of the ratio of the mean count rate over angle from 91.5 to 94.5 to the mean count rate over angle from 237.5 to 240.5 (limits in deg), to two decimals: -0.07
